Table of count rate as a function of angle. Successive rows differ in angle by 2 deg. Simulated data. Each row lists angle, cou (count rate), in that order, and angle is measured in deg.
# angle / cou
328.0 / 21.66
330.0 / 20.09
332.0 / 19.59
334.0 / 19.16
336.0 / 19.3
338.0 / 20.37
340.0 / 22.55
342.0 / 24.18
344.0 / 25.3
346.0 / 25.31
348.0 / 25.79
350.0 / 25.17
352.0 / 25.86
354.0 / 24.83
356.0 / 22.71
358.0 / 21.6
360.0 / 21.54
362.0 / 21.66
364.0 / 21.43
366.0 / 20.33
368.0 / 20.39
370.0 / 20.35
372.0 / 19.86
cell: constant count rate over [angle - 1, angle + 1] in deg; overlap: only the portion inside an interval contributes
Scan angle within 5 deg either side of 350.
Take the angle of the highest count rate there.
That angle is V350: 352.0 deg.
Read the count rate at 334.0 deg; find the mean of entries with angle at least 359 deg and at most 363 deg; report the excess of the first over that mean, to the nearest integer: -2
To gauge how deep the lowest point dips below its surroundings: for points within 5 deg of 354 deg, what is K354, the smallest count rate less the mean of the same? -2.43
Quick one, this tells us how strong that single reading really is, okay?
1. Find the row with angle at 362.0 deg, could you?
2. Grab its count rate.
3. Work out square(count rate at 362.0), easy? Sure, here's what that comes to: 469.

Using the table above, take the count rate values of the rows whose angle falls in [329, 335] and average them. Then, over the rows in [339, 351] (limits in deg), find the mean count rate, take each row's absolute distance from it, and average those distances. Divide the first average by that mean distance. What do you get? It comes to 21.8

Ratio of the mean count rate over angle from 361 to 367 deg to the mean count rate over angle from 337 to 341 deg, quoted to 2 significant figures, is 0.99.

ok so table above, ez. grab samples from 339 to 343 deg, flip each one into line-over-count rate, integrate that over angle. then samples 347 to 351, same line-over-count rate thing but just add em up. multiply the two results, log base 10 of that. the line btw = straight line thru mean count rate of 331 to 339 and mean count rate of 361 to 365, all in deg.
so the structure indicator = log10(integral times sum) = 0.744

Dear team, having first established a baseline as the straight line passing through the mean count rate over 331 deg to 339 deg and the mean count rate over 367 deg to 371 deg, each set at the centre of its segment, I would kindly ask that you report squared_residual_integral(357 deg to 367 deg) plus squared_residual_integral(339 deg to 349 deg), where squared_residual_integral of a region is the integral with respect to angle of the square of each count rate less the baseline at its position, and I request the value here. 259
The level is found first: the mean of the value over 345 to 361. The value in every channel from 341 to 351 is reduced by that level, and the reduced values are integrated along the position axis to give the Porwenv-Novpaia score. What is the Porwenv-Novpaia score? 10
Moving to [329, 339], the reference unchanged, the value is -44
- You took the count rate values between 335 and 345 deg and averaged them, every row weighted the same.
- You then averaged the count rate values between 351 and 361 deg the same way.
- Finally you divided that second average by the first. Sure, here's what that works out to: 1.04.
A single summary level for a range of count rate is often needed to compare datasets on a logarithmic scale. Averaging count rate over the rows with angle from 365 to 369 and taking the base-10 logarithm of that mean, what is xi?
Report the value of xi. 1.31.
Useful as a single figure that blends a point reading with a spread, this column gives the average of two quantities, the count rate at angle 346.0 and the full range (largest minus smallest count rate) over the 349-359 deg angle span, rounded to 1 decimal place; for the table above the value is 14.8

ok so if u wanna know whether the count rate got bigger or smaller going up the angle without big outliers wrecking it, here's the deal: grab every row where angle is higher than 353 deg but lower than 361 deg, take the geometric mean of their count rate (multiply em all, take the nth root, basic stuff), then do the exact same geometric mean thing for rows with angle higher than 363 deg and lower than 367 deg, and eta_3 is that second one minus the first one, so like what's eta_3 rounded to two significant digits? -1.8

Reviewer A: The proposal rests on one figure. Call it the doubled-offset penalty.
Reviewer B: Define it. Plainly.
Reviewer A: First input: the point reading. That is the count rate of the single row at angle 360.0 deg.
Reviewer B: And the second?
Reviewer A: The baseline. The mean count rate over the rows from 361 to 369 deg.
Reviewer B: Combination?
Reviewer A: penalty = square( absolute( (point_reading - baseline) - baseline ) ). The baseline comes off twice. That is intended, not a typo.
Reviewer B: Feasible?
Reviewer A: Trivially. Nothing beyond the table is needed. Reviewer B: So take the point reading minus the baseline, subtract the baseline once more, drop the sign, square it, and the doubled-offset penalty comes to 415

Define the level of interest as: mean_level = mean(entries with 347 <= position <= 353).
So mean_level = 25.6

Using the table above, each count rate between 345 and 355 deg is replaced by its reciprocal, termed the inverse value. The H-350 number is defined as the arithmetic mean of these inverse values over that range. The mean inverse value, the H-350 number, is 0.0394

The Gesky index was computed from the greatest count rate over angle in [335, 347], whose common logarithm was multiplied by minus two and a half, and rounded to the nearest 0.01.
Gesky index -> -3.51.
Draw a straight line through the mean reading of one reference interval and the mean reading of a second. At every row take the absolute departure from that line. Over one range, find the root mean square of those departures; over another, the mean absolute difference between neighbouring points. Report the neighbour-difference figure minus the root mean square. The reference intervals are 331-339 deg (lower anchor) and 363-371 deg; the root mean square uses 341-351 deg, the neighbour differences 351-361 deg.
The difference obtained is -4.1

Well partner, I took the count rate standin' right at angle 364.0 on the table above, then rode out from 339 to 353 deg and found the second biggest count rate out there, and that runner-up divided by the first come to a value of 1.20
